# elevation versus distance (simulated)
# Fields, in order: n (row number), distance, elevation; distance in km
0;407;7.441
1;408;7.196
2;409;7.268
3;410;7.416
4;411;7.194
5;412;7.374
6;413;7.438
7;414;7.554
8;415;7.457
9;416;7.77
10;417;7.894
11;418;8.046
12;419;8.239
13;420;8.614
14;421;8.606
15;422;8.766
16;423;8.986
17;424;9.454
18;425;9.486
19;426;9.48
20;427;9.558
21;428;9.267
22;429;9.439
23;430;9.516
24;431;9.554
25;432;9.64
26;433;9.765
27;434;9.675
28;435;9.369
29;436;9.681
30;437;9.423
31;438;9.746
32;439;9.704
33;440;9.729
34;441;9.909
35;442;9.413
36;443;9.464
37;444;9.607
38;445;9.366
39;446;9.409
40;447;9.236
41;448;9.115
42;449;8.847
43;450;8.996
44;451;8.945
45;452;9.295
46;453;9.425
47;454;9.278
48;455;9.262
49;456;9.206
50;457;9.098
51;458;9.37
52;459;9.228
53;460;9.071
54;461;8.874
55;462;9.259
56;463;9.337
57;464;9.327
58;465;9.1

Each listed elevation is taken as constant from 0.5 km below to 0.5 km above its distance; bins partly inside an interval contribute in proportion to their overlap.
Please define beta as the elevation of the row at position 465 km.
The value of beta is 9.1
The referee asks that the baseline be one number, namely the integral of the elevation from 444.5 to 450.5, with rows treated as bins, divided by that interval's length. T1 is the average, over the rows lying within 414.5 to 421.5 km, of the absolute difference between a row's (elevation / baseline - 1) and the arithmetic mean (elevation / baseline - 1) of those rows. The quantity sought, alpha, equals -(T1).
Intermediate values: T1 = 0.037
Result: -0.037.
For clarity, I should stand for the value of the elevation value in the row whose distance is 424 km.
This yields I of 9.454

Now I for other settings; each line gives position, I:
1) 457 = 9.098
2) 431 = 9.554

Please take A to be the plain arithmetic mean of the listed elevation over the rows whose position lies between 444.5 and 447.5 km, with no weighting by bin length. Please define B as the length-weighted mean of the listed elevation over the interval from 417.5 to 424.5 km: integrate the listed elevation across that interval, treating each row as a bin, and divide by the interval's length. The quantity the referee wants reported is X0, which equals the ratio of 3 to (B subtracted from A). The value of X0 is 5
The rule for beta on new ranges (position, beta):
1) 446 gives 9.409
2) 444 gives 9.607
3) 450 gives 8.996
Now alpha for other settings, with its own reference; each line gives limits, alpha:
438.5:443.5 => -0.018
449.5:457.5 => -0.014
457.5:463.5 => -0.016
